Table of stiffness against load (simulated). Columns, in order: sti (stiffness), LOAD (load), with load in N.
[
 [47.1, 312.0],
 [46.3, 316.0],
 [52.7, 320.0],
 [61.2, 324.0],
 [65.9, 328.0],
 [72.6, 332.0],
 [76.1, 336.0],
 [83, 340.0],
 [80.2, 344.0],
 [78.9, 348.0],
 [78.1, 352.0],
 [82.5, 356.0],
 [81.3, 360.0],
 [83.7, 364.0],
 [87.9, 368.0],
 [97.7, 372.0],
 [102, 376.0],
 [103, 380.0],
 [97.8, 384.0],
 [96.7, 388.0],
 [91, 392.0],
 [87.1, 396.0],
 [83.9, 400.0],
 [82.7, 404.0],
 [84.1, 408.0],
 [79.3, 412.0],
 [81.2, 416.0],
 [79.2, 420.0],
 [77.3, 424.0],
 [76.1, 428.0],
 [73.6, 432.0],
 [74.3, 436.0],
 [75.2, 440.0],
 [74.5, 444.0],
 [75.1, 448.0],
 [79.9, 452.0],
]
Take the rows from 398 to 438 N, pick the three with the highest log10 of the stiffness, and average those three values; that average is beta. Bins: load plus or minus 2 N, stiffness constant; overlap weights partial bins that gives 1.92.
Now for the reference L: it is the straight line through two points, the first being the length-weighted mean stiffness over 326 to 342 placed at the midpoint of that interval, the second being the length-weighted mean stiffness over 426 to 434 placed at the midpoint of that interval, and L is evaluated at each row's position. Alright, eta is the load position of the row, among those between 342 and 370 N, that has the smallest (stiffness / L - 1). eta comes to 352.0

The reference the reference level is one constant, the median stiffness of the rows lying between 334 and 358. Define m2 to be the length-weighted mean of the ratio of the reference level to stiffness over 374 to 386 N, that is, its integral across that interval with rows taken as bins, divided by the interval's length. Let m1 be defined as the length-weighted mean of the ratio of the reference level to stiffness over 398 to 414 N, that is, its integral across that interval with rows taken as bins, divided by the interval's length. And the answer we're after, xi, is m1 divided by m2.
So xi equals 1.22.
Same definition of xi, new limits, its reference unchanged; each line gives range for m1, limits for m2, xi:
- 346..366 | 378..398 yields 1.17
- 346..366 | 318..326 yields 0.70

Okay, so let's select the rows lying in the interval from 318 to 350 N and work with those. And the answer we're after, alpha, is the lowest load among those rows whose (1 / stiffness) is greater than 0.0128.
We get 320.0 N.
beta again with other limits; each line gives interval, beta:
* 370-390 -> 2.00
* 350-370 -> 1.93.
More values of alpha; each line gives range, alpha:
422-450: 424.0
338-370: 352.0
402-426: 424.0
